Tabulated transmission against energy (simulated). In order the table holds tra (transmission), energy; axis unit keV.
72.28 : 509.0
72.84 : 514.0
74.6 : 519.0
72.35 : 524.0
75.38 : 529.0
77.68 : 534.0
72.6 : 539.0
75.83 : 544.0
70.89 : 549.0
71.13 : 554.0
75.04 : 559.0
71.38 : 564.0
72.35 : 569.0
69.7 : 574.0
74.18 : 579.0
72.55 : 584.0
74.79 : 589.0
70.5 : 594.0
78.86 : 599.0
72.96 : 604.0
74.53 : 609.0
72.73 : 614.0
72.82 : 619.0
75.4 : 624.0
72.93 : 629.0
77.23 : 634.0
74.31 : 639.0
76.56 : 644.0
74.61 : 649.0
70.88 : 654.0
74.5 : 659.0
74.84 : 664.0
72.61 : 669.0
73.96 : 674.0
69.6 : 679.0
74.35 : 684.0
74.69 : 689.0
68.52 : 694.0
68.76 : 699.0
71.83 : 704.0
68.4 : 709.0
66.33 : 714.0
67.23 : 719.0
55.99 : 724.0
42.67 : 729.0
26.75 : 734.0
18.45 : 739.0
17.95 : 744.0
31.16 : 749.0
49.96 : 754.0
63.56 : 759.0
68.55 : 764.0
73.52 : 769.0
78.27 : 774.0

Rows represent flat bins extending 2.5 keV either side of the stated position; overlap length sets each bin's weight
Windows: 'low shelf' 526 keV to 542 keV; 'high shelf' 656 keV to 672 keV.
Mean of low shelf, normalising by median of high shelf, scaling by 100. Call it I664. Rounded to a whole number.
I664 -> 101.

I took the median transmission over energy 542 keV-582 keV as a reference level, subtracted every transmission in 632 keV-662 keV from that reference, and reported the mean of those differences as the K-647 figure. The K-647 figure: -2.8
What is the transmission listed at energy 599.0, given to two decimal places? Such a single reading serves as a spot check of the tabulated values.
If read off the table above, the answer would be 78.86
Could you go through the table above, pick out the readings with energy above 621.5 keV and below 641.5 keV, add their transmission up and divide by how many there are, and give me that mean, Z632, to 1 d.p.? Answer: 75.0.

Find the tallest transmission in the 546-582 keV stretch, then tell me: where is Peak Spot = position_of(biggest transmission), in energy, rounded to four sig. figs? 559.0 keV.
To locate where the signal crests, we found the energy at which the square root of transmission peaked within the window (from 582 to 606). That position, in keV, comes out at 599.0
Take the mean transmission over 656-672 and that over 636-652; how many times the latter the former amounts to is 0.984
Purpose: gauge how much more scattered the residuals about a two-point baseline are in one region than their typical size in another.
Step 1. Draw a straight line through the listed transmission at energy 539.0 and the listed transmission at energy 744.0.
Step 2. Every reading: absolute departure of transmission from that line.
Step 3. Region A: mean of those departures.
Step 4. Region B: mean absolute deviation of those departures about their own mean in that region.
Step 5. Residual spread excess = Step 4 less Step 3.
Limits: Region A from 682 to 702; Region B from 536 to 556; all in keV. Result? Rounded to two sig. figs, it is -38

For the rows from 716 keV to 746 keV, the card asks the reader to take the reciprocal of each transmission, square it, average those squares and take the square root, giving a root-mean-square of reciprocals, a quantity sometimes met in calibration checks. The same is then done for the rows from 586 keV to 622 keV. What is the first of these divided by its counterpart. 2.78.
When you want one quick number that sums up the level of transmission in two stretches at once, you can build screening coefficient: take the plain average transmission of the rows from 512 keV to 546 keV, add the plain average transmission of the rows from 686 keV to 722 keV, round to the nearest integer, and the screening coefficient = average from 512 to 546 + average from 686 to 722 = 144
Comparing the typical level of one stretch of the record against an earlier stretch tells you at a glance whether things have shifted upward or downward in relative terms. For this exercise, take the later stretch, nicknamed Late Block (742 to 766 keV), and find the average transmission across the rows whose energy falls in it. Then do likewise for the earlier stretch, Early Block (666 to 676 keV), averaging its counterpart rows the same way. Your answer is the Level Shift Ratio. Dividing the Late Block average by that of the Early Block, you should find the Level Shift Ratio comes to 0.63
